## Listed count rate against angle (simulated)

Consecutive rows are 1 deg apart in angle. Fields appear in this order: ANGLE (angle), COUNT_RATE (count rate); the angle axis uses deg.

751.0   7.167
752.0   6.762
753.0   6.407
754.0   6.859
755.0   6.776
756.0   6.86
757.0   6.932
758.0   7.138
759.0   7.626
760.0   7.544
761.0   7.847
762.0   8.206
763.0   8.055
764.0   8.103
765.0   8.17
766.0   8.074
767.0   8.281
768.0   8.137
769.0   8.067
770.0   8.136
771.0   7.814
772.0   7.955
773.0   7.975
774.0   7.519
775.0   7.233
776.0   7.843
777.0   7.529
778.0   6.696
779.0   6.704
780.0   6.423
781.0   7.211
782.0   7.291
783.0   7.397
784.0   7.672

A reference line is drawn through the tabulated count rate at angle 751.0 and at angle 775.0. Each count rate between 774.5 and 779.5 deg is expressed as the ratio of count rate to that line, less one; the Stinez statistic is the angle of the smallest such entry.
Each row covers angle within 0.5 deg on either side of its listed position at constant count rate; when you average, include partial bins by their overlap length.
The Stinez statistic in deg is 778.0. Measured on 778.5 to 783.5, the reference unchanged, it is 780.0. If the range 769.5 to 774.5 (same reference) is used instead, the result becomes 774.0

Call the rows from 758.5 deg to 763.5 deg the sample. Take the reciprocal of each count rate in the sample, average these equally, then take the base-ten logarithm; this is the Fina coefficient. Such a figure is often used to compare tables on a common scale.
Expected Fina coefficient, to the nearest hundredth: -0.89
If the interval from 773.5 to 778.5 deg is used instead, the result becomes -0.87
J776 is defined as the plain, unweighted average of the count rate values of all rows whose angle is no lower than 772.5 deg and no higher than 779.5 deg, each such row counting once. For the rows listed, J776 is 7.36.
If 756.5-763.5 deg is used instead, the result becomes 7.62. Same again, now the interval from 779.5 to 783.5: 7.08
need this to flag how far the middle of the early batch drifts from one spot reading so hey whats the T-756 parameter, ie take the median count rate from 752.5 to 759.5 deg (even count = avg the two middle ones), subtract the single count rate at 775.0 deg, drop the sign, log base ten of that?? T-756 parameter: -0.43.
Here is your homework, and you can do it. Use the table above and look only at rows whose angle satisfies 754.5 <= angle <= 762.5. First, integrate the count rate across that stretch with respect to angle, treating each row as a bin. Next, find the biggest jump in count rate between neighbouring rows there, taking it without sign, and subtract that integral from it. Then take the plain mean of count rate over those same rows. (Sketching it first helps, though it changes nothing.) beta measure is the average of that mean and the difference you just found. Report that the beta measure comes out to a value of -25.5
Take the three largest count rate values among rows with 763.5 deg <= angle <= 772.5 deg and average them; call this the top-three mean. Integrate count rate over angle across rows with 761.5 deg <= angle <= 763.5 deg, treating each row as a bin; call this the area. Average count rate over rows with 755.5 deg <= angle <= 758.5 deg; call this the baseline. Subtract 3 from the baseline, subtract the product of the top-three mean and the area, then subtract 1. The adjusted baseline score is -130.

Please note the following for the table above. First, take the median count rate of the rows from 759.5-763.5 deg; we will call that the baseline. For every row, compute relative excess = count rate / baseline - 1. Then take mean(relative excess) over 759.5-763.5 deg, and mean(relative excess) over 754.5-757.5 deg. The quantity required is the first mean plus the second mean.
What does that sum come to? -0.142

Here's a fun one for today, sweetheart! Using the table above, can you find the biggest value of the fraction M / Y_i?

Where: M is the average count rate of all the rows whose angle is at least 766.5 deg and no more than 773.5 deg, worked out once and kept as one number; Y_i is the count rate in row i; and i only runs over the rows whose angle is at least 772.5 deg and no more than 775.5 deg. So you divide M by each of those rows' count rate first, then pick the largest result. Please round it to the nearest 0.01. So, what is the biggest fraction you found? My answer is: 1.11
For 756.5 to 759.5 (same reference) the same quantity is 1.16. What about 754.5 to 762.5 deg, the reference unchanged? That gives 1.19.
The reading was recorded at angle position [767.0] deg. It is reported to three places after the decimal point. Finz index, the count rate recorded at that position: 8.281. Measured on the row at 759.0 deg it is 7.626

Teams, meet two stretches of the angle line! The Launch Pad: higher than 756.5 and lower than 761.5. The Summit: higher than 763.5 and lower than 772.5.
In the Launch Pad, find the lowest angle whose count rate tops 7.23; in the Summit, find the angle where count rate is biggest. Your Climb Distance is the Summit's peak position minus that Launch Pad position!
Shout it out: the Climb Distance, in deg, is 8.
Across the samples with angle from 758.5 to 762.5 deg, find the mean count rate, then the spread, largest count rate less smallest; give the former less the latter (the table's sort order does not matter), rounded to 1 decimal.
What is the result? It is 7.1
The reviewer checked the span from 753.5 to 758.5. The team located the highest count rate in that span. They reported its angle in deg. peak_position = 758.0 deg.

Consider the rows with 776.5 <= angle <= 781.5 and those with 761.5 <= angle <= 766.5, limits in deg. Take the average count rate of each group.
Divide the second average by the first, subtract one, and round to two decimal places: 0.17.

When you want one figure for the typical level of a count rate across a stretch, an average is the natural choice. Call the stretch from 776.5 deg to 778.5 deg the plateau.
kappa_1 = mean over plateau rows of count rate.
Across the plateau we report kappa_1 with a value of 7.1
